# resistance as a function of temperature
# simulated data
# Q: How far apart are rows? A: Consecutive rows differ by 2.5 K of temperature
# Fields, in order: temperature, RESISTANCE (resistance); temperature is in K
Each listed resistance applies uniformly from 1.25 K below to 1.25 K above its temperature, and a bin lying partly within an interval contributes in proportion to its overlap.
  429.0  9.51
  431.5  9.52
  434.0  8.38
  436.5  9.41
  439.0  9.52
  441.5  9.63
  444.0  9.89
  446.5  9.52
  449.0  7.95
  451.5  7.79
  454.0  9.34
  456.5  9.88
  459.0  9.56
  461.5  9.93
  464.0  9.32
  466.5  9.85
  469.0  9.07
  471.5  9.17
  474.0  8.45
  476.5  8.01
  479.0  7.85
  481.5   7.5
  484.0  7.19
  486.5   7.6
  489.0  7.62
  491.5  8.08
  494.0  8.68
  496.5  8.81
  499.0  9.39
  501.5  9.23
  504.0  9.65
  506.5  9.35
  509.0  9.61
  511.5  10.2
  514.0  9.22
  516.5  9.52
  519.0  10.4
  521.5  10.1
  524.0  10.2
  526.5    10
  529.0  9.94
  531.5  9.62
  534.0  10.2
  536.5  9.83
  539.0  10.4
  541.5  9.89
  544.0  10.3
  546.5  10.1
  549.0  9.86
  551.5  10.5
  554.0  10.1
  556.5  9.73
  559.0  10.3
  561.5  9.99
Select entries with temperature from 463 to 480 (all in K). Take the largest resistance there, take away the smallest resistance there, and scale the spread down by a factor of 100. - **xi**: 0.020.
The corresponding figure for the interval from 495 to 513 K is 0.014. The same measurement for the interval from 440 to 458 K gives 0.021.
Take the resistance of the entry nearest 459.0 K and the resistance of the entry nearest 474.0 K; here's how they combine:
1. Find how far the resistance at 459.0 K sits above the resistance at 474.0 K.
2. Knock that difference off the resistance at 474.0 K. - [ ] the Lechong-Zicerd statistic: 7.3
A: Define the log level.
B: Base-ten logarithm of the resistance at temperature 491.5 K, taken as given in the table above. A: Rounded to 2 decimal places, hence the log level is 0.91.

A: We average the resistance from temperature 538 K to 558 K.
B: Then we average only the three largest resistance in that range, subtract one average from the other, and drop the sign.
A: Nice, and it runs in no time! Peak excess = 0.29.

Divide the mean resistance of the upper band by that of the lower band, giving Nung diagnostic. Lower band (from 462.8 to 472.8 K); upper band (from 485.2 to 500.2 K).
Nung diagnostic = 0.89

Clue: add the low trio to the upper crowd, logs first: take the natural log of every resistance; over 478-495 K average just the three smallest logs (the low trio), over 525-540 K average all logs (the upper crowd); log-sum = 4.31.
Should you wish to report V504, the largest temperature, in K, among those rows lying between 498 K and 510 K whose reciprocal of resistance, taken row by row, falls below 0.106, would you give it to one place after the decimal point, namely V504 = 509.0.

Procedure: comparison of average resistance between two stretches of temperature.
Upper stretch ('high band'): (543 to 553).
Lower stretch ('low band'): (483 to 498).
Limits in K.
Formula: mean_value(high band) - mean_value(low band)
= 2.2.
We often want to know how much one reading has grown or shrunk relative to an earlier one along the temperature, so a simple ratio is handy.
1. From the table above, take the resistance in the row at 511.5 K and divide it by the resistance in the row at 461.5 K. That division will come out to 1.03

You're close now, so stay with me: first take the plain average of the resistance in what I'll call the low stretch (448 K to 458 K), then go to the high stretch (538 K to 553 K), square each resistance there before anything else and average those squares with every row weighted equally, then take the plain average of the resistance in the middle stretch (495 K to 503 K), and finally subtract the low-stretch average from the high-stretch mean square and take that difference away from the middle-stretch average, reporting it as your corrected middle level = -86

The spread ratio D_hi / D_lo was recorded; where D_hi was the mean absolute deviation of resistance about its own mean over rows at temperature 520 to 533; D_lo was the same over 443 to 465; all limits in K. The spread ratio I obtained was 0.25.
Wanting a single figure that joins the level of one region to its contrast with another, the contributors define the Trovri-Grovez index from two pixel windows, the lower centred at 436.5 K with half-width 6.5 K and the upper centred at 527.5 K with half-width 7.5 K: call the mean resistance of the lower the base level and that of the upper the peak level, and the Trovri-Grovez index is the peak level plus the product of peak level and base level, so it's 103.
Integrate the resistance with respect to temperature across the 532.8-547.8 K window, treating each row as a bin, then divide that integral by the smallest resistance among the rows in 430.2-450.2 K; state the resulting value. 19.1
